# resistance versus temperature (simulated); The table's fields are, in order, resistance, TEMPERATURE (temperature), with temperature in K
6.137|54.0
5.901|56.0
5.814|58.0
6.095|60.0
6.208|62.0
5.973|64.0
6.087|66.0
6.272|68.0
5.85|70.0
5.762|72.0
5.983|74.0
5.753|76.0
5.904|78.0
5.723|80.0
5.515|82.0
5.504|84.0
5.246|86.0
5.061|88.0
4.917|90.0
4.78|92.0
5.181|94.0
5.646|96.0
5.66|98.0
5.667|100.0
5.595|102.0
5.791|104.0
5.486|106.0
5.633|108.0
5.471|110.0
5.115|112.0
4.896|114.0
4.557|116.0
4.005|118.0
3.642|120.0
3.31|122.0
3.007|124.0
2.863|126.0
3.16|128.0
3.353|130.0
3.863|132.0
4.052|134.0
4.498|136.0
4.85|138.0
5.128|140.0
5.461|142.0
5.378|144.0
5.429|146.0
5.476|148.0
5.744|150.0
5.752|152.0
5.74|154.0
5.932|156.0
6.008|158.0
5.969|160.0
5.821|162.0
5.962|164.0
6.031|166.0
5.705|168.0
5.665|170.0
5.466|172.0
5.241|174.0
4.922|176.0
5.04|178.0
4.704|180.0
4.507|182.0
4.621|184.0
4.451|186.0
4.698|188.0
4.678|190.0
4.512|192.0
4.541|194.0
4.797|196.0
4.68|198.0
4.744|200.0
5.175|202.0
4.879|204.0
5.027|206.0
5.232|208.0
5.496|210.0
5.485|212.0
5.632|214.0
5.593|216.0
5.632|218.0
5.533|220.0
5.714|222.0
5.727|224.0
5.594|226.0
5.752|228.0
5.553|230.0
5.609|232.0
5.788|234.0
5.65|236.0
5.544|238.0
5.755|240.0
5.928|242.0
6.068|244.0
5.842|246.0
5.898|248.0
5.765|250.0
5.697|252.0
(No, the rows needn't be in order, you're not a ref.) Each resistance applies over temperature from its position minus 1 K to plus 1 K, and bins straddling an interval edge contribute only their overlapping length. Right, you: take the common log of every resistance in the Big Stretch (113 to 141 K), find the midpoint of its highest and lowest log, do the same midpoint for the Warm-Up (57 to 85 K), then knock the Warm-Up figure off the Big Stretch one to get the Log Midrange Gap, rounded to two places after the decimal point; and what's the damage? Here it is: -0.19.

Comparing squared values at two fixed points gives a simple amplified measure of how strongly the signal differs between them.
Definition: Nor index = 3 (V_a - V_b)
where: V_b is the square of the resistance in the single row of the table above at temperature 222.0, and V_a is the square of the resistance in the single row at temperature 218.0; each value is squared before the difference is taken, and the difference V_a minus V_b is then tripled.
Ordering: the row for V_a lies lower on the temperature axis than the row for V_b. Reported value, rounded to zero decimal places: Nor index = -3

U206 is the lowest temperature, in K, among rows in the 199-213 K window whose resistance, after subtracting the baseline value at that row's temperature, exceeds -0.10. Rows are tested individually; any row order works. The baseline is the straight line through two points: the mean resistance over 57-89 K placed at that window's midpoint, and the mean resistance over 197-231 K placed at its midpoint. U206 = 210.0 K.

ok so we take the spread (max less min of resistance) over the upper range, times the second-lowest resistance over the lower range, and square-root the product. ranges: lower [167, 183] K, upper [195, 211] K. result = 2.0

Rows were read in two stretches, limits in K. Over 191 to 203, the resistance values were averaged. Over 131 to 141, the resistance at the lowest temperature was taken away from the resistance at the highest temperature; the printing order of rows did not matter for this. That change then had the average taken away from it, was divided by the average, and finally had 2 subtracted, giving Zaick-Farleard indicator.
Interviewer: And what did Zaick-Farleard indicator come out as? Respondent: -2.73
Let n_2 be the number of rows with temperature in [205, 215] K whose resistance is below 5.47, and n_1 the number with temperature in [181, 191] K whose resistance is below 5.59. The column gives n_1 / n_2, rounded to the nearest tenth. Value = 2.5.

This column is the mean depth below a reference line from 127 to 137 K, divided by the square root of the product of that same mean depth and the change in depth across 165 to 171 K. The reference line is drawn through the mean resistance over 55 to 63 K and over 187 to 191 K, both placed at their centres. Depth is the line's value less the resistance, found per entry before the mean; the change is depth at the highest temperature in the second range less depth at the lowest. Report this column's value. 2.1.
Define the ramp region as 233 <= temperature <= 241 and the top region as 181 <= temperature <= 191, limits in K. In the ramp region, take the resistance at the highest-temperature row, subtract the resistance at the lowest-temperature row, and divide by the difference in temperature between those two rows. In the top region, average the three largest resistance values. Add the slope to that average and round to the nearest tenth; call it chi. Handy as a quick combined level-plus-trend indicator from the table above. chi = 4.7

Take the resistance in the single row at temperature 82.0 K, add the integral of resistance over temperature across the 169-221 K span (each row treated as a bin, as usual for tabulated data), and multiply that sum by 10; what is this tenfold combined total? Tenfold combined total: 2674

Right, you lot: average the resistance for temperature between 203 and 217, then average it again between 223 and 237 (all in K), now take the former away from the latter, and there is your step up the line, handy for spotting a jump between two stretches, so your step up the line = 0.33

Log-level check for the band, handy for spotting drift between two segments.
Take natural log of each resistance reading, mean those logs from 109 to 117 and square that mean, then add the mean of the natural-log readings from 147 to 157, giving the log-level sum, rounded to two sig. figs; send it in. 4.3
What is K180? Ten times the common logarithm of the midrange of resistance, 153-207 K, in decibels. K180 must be 7.19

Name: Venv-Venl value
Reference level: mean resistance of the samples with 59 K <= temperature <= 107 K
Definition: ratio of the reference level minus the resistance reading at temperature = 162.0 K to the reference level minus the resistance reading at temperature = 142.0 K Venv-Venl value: -1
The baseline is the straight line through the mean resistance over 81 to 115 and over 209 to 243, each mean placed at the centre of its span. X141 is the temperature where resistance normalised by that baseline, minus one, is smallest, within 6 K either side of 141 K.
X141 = 136.0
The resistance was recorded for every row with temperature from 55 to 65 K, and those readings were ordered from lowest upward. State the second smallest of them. 5.901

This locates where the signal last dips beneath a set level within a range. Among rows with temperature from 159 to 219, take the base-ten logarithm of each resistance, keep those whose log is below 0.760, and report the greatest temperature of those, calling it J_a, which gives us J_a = 218.0 K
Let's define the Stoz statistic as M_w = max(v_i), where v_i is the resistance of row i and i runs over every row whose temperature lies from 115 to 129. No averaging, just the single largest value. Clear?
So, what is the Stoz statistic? 4.557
